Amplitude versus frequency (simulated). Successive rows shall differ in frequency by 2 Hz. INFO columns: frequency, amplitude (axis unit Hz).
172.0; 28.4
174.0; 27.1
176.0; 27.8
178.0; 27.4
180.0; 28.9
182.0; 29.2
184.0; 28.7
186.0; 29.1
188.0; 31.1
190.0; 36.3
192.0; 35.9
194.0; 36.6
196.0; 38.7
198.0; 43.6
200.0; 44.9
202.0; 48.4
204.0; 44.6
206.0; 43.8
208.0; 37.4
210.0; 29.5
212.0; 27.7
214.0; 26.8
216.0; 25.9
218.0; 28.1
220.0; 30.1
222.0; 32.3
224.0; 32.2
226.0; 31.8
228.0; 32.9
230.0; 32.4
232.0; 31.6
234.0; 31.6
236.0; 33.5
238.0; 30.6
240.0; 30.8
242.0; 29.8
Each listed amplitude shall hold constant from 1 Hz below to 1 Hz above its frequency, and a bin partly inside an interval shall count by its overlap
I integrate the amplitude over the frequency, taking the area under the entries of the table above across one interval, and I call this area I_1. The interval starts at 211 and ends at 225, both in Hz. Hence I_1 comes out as 406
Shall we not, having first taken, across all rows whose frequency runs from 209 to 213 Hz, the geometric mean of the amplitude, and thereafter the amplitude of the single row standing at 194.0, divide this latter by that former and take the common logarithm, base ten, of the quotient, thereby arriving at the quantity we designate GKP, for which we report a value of 0.11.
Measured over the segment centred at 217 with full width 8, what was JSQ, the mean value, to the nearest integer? 28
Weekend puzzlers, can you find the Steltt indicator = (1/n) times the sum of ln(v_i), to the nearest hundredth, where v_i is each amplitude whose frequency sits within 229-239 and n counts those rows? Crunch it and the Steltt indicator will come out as 3.46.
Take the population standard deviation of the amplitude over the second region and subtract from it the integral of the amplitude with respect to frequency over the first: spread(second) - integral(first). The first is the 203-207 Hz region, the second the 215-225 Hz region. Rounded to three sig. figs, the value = -174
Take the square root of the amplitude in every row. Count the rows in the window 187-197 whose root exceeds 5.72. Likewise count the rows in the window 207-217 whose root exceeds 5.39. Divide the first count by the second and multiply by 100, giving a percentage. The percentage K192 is 200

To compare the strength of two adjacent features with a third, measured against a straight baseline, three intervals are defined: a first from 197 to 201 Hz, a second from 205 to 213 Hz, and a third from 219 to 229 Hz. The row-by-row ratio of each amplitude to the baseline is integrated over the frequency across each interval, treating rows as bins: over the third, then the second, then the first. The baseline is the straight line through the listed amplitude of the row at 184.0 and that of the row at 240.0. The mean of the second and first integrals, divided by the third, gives 0.73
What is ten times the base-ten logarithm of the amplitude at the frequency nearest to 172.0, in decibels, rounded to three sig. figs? 14.5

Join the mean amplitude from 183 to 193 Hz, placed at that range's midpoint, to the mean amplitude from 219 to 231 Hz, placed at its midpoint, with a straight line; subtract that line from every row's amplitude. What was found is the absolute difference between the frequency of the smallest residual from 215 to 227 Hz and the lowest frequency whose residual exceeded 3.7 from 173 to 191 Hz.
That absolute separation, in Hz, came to 26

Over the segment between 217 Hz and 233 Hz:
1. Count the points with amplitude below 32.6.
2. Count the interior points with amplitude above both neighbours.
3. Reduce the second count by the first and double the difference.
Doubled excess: -10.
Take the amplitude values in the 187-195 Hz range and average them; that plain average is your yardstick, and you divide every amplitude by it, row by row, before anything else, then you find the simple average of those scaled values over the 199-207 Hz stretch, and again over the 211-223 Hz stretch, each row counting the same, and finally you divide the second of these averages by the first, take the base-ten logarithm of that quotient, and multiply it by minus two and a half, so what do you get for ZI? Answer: 0.51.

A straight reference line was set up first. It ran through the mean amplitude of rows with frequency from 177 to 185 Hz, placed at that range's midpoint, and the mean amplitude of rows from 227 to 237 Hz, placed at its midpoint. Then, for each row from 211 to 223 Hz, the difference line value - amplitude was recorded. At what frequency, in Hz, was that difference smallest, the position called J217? 222.0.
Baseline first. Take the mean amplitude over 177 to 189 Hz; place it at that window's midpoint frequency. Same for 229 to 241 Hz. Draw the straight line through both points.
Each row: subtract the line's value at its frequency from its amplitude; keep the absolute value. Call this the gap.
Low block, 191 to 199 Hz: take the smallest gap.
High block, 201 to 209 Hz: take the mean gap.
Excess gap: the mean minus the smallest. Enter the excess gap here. 7.0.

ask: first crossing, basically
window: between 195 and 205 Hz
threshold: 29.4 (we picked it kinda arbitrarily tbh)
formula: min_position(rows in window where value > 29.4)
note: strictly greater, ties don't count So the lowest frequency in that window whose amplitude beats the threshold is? 196.0 Hz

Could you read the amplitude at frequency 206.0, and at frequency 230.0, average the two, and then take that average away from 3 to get -35.1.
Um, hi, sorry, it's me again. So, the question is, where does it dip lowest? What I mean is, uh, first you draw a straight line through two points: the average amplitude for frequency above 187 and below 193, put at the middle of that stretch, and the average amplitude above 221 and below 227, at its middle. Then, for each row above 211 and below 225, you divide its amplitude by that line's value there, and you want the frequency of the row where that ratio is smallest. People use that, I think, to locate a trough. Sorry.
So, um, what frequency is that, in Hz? 216.0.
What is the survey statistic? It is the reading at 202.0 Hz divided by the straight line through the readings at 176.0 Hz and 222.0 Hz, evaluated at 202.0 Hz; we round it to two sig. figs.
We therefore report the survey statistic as 1.6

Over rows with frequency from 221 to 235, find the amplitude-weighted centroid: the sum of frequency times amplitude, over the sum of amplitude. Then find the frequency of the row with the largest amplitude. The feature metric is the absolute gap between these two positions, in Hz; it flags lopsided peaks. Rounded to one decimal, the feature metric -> 0.0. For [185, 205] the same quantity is 6.2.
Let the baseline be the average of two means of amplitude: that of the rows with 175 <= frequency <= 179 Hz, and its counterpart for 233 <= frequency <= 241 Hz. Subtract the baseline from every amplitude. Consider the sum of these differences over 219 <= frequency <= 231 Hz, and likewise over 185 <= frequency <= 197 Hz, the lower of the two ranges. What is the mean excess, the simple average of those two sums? 22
